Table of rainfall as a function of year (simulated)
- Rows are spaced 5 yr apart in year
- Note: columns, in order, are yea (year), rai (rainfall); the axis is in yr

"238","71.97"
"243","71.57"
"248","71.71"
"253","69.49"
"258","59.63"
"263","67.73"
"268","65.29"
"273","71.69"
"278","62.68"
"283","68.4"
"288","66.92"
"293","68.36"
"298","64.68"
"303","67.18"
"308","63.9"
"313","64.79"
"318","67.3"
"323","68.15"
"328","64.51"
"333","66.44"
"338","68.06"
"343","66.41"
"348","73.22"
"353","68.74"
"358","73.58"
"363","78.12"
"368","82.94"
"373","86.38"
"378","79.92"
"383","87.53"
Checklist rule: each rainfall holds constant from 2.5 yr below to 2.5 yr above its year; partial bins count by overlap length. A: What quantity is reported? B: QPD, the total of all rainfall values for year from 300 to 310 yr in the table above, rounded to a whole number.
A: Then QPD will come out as 131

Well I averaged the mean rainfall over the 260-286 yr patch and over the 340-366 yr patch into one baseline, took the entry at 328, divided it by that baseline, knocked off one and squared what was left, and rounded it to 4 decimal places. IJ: 0.0053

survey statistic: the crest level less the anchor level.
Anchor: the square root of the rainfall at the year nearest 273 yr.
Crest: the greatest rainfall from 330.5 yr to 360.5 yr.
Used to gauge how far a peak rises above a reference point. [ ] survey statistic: 65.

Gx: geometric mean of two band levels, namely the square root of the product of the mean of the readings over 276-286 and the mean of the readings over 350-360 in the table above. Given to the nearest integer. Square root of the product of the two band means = 68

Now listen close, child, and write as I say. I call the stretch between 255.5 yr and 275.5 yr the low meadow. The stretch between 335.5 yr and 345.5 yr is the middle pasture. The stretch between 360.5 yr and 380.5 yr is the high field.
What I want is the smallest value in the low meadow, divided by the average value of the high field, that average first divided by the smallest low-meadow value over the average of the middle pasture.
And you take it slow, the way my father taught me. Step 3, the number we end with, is 0.65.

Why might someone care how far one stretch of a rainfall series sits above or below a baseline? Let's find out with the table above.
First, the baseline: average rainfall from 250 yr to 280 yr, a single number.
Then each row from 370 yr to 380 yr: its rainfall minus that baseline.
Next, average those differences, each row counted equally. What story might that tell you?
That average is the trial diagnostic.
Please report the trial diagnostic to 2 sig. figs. 17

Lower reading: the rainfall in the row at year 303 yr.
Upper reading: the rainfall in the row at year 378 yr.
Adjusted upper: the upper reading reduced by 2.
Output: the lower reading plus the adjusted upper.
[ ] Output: 145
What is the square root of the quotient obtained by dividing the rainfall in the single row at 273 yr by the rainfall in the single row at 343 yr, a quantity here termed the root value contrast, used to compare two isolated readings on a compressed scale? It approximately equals 1.04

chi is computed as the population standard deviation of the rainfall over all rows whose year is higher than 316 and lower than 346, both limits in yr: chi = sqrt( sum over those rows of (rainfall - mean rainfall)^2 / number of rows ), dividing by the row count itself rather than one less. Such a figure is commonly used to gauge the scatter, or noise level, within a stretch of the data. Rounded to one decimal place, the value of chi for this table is 1.2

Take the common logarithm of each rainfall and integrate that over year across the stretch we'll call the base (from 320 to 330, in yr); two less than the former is 16.2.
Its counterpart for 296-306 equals 16.2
